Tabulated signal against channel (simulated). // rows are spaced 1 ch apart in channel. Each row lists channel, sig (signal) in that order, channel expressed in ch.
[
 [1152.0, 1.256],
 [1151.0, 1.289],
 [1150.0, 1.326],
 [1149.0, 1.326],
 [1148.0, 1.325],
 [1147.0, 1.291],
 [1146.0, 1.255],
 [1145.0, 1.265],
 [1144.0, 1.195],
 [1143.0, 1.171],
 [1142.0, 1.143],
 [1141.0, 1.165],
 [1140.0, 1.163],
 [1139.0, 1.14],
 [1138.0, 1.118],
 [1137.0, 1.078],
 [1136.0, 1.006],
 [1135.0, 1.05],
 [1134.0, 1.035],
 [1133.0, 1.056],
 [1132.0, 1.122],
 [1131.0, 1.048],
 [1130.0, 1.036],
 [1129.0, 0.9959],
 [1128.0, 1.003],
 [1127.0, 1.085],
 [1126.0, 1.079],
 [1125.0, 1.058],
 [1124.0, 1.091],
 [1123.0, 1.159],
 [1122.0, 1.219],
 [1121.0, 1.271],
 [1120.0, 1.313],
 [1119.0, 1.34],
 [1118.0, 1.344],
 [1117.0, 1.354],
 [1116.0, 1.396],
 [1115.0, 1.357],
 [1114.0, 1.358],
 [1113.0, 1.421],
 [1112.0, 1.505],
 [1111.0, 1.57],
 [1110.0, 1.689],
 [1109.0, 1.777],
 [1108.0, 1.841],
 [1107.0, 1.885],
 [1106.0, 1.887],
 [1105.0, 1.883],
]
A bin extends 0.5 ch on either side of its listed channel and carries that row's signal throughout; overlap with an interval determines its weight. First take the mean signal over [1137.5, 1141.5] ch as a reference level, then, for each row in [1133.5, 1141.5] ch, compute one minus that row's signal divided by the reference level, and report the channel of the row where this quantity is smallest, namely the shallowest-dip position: 1141.0 ch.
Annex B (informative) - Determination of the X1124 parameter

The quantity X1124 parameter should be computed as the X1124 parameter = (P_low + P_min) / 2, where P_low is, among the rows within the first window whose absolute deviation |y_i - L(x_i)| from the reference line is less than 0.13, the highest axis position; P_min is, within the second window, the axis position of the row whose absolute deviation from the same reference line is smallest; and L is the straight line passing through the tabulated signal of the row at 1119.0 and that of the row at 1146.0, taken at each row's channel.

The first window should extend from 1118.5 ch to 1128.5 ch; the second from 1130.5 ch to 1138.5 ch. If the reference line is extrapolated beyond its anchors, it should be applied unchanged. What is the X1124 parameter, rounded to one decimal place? 1130.0 ch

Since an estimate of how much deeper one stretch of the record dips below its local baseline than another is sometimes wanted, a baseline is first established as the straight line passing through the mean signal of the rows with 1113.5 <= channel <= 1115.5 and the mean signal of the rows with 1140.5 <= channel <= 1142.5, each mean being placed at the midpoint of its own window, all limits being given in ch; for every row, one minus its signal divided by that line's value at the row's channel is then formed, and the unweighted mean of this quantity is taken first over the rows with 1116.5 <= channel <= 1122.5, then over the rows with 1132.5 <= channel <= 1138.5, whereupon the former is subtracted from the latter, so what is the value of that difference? 0.11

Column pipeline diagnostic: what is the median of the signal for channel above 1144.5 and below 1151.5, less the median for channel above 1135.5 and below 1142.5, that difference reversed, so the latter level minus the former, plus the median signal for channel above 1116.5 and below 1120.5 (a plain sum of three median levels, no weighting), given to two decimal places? 1.19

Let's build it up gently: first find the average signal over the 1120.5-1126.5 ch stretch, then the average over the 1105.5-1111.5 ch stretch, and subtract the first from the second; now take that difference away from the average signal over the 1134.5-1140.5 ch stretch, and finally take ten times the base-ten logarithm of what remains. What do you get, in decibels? -3.3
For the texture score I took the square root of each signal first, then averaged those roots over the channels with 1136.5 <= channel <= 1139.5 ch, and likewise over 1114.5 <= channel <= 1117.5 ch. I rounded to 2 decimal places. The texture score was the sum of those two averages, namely 2.22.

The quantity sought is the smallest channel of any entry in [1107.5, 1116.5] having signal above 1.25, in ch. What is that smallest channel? 1108.0 ch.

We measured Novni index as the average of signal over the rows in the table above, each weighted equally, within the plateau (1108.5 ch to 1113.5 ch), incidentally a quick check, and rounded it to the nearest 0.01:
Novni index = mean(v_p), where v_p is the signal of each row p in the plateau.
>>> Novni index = 1.59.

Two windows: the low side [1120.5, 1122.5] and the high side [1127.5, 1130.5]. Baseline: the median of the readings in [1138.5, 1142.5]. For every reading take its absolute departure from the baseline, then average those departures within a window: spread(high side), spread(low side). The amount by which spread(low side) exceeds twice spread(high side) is -0.19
